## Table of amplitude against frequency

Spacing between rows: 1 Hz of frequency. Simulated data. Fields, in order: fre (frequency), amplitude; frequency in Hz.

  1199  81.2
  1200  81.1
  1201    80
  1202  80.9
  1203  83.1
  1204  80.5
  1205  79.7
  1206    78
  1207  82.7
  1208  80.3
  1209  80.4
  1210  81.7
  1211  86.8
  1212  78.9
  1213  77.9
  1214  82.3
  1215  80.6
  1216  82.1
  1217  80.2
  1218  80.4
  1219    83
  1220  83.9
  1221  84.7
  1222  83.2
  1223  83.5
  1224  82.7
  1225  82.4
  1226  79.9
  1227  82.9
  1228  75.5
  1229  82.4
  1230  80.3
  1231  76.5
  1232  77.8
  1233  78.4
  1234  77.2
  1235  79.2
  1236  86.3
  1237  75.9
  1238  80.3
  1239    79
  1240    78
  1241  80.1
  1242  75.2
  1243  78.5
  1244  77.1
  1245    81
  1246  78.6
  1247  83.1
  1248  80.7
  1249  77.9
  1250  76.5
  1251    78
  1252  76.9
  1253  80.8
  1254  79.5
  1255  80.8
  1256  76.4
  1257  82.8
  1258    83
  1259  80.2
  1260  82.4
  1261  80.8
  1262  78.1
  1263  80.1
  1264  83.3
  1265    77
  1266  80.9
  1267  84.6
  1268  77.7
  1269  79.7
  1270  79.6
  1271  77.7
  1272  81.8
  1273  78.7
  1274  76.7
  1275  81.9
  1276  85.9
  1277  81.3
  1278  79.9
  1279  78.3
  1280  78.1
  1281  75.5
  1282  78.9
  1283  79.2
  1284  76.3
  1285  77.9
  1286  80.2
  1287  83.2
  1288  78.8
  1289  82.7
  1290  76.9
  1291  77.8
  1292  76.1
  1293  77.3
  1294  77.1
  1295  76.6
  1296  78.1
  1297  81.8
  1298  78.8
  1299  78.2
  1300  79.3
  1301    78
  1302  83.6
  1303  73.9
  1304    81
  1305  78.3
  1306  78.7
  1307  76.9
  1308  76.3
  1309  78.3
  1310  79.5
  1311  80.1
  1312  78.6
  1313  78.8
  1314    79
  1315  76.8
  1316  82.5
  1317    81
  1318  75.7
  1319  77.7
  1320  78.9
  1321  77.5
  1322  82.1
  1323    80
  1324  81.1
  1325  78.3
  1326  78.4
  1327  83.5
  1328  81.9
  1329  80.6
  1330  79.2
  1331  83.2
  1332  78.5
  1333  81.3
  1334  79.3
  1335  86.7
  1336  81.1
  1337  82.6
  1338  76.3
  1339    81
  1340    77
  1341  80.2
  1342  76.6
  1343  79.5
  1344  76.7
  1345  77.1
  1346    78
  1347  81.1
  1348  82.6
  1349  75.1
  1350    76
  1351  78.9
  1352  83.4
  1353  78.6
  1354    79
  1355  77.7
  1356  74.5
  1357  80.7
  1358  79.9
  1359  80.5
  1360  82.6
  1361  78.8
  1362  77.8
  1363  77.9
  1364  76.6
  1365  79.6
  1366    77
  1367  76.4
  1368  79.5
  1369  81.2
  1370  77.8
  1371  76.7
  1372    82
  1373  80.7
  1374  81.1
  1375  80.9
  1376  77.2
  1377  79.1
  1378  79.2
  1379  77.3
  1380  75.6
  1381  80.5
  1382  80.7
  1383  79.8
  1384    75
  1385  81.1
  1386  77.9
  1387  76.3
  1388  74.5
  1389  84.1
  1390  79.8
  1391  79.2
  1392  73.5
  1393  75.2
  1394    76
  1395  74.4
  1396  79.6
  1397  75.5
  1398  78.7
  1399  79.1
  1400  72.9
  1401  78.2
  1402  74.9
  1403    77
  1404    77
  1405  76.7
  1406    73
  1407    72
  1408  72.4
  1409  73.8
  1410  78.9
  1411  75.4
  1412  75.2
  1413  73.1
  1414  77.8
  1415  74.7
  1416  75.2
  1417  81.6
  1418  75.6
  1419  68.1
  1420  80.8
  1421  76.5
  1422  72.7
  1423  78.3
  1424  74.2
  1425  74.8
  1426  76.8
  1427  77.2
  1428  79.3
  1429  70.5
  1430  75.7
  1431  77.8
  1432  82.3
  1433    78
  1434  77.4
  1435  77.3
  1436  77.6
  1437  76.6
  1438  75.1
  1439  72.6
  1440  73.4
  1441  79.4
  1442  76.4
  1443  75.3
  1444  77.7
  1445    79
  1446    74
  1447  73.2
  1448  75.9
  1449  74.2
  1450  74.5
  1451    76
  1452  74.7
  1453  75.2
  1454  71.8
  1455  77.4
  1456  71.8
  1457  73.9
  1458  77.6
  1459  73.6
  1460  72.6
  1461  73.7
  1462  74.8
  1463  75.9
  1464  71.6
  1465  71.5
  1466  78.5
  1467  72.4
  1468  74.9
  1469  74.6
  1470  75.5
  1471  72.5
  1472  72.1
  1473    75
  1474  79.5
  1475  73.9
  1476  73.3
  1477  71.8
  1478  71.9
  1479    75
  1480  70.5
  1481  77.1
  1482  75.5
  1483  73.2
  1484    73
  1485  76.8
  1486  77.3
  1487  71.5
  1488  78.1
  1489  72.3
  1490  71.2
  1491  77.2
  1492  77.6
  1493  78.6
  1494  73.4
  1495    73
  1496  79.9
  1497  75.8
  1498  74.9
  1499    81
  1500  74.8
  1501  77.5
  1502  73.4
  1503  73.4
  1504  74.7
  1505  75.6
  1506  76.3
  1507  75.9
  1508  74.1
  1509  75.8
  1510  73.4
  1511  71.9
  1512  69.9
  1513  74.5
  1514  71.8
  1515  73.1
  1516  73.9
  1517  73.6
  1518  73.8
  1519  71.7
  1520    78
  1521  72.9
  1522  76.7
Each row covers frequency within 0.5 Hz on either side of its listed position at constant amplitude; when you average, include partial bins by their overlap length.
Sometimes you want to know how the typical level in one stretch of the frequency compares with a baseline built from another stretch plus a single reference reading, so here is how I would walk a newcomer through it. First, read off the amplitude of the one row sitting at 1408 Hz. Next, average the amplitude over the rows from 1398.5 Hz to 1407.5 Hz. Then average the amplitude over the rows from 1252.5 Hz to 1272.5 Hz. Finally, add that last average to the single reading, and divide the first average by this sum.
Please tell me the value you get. 0.495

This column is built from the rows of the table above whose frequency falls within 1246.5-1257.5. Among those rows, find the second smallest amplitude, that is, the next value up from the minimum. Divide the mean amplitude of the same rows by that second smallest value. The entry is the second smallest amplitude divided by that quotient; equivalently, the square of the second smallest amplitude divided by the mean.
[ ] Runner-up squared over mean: 73.7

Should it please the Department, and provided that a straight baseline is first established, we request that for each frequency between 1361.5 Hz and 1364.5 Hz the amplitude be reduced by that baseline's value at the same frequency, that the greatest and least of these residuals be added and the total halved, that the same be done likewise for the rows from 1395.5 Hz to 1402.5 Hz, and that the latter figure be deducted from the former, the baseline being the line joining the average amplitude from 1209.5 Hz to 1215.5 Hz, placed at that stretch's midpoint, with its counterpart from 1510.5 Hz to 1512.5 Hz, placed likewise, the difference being -0.2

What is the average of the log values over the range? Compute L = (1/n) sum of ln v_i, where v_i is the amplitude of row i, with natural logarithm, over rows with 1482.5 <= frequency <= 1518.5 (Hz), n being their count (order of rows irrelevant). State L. 4.31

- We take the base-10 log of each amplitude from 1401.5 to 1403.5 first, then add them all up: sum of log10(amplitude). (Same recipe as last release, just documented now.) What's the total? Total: 3.76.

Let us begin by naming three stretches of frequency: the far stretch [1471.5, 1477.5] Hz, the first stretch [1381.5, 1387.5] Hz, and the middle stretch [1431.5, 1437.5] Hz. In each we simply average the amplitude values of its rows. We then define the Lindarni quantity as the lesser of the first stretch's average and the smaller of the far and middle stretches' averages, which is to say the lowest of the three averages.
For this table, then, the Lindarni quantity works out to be 74.3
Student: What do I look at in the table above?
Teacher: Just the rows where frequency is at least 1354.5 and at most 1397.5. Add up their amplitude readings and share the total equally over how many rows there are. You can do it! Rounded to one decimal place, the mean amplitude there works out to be 78.4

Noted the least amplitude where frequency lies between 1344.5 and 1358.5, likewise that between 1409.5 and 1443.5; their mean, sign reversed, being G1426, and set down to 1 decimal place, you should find -71.3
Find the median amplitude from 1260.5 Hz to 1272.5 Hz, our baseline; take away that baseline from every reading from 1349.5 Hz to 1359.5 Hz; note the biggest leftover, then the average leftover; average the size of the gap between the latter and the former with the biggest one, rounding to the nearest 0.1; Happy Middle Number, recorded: 4.0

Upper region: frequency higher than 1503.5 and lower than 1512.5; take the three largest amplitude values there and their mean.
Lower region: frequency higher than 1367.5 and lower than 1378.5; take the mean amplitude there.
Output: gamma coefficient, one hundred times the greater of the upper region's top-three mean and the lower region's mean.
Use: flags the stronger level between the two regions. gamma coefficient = 7958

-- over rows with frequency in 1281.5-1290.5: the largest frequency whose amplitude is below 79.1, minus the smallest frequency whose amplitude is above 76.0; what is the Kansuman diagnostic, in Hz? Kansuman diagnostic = 8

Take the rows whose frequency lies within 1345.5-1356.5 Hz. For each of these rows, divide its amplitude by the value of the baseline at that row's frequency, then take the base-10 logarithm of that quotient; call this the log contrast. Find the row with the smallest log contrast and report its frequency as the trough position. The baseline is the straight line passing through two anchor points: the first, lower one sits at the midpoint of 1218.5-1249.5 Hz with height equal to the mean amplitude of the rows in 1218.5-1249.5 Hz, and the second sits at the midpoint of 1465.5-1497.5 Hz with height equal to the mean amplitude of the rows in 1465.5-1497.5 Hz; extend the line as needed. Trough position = 1356 Hz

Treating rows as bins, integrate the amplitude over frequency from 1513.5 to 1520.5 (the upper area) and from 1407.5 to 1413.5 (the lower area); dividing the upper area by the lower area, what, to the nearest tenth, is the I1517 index 1.1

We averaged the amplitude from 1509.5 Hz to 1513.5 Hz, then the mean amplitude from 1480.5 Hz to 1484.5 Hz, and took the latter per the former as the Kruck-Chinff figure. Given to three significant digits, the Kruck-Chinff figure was 1.03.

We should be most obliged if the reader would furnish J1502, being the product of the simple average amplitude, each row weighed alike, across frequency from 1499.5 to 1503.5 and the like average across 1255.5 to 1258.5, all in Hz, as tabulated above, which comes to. 6037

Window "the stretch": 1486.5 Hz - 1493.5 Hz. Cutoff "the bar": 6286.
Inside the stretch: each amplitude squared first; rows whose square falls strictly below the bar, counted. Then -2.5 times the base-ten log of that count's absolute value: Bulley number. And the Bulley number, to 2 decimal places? -2.11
